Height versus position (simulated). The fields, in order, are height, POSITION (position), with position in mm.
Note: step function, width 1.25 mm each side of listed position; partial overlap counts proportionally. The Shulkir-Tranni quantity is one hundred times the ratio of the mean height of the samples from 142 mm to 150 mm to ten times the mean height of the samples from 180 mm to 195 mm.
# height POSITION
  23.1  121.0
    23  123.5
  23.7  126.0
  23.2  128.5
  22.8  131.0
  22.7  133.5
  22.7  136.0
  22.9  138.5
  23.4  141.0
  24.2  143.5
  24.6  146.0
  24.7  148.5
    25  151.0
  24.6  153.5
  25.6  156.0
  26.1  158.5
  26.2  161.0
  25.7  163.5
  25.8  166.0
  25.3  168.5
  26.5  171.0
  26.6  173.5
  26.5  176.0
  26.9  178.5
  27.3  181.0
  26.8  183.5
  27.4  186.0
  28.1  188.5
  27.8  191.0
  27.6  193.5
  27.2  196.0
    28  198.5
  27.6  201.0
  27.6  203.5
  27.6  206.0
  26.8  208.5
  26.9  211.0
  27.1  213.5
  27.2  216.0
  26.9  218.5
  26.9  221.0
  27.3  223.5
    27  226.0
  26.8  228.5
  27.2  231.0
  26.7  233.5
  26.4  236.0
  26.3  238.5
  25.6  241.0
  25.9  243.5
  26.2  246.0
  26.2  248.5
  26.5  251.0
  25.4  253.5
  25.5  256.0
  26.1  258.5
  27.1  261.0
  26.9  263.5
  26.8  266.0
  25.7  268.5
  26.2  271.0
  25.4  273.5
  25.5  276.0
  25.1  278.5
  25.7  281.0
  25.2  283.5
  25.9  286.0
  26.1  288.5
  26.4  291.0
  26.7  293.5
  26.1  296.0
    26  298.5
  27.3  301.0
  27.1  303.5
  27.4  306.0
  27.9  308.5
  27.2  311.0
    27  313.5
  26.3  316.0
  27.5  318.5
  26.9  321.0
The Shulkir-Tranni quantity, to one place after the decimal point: 8.9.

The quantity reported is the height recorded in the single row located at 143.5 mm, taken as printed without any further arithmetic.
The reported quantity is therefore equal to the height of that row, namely 24.2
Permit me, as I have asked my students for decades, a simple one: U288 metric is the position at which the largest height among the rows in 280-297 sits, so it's 293.5 mm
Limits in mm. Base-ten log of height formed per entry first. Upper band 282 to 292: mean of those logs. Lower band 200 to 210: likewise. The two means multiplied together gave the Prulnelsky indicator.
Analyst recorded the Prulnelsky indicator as 2.03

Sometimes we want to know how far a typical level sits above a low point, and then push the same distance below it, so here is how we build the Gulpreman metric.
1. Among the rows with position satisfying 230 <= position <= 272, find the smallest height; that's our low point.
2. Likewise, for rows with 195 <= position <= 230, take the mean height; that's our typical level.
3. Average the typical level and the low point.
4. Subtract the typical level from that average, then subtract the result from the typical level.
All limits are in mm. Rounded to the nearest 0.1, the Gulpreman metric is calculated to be 28.1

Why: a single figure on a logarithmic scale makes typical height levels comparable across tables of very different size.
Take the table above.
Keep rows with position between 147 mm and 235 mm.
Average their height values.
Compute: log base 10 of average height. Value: 1.43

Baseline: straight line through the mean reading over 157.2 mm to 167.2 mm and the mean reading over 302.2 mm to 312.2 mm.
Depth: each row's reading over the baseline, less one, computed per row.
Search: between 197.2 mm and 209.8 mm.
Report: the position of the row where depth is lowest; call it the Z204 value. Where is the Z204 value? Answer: 208.5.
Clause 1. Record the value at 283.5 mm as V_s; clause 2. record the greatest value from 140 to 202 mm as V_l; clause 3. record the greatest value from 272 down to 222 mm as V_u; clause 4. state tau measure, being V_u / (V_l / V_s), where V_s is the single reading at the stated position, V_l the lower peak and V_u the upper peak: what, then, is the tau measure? 24.5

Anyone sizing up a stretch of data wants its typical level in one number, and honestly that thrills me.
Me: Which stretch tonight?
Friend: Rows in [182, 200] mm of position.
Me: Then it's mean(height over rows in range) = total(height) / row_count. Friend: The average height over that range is 27.6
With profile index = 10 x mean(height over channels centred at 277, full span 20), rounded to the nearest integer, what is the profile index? 256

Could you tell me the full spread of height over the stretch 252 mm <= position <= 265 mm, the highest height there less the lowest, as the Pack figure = 1.7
